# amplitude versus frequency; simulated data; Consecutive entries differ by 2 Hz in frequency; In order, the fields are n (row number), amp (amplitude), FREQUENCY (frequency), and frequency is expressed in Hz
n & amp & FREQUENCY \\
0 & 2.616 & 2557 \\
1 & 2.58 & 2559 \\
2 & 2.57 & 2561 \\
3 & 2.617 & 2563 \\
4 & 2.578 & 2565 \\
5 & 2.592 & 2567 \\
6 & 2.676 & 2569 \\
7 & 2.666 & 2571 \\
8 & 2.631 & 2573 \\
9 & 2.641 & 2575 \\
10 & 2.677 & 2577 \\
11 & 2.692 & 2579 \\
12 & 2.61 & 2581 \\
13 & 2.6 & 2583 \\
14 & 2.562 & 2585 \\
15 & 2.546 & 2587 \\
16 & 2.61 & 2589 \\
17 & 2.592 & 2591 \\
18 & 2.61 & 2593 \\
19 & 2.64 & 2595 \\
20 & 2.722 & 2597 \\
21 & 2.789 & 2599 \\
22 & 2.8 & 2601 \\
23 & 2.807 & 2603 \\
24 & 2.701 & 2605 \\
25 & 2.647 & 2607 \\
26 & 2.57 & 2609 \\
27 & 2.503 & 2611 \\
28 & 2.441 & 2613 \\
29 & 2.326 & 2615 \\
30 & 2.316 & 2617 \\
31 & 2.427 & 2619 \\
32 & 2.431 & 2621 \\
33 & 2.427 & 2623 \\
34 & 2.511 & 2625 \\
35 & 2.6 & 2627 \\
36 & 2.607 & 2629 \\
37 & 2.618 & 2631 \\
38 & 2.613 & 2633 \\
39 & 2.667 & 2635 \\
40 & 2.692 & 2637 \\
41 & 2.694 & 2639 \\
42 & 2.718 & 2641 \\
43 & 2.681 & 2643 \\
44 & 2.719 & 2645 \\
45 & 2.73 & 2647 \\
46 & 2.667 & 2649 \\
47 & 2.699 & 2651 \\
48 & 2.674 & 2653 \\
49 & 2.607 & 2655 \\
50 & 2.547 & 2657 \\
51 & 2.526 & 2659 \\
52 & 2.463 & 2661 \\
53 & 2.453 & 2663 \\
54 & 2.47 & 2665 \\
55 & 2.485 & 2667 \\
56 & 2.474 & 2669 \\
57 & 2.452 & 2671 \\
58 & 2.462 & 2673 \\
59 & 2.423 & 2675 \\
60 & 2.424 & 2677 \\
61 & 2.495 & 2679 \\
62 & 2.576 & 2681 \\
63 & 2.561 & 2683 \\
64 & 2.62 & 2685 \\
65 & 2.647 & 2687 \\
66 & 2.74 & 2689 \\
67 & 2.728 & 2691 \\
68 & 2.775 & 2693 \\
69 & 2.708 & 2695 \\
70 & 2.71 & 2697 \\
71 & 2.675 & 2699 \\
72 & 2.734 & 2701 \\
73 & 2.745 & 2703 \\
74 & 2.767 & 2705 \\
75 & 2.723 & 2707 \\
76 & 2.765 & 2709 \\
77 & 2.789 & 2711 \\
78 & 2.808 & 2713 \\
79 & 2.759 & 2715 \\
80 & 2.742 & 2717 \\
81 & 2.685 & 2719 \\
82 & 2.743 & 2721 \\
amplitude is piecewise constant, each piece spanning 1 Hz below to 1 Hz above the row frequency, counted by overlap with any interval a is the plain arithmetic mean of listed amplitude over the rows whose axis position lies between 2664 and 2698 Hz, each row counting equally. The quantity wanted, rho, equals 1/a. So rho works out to 0.389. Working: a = 2.57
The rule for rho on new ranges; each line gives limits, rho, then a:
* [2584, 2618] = 0.385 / 2.60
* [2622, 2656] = 0.378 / 2.64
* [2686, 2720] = 0.366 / 2.74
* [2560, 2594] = 0.382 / 2.62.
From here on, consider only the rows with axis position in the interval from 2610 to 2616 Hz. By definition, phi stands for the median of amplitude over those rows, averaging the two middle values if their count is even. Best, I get 2.44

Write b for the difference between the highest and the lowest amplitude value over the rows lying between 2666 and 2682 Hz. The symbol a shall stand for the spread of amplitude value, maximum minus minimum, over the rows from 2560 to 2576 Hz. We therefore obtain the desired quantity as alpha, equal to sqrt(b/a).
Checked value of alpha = 1.20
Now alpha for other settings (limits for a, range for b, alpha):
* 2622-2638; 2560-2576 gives 0.63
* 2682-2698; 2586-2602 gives 1.09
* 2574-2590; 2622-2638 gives 1.35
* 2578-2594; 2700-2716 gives 0.76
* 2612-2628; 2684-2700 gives 0.74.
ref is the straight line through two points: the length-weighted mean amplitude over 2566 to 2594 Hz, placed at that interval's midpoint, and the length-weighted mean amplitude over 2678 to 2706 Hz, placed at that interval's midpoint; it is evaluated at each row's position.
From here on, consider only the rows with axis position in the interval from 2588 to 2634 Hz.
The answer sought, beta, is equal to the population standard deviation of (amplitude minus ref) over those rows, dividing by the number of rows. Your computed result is 0.14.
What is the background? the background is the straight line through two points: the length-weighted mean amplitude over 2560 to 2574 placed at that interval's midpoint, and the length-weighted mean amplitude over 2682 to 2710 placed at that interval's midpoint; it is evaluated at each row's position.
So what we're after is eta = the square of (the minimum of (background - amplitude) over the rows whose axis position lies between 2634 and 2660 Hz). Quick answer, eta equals 0.003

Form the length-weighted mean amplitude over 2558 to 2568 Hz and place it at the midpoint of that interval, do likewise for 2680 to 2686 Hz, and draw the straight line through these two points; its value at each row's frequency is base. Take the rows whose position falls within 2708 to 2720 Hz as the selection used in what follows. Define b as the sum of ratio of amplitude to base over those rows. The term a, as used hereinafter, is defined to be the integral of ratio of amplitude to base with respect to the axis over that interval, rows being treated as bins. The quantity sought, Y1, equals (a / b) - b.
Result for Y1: -4.4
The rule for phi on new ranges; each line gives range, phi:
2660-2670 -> 2.47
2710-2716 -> 2.79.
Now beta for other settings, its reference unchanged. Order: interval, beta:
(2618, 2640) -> 0.10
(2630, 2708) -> 0.11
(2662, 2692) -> 0.10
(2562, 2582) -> 0.04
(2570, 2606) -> 0.07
